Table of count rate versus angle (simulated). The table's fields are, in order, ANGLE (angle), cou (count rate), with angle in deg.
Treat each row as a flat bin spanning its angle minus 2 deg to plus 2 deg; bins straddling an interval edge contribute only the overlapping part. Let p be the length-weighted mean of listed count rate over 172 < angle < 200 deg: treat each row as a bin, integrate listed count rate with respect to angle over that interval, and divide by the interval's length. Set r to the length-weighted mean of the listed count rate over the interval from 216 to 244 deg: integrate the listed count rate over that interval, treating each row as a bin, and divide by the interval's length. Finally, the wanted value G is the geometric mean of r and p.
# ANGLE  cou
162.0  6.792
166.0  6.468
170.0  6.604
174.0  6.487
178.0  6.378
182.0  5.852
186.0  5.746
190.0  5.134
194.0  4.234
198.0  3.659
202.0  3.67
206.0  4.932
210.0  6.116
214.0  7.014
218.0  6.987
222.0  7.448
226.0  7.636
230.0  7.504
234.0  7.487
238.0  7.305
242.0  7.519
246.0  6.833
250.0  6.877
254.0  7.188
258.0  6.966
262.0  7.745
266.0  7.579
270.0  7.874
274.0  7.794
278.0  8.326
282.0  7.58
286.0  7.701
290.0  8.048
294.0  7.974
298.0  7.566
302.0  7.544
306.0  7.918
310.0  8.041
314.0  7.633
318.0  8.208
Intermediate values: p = 5.4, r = 7.4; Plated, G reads 6.3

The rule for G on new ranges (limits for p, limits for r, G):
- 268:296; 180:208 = 6.1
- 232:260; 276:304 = 7.5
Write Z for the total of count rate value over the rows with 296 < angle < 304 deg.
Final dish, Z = 15.1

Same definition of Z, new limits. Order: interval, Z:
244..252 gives 13.7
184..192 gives 10.9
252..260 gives 14.2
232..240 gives 14.8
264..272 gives 15.5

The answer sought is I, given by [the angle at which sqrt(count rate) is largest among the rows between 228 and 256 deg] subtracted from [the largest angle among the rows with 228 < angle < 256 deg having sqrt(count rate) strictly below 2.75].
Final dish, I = 12 deg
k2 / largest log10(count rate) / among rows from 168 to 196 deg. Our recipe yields 0.82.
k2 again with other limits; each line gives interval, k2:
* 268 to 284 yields 0.92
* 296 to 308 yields 0.90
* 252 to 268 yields 0.89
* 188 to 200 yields 0.71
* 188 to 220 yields 0.85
